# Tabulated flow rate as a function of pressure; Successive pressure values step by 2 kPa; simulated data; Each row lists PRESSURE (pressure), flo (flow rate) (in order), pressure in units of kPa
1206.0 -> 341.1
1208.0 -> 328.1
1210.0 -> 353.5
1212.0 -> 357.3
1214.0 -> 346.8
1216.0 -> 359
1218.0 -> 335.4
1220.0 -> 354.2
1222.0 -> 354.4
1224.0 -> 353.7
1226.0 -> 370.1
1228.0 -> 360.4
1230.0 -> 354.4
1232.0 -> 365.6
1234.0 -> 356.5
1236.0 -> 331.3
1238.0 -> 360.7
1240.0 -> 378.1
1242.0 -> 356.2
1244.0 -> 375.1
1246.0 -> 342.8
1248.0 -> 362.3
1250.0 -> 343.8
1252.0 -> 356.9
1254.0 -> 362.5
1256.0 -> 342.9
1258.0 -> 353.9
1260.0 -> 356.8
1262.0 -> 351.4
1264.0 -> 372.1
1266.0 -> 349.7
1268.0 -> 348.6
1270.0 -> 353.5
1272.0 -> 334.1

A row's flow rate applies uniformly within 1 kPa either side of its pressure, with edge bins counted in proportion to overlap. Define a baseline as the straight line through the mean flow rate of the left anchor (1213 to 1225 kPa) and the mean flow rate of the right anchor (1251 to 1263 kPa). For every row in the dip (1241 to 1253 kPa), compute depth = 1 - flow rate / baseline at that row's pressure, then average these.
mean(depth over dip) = -0.009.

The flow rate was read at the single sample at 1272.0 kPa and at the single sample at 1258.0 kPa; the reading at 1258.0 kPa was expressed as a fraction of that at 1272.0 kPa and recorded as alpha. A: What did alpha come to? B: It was 1.06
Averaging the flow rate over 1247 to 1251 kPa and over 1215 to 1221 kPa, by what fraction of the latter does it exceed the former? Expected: -0.010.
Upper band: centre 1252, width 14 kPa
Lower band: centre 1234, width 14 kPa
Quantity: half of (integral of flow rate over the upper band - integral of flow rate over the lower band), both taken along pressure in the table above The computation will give -42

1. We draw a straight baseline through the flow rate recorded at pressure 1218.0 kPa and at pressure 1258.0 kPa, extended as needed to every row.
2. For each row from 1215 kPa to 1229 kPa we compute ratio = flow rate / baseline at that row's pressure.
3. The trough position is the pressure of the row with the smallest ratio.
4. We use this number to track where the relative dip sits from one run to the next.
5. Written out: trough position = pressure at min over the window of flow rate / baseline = 1218.0 kPa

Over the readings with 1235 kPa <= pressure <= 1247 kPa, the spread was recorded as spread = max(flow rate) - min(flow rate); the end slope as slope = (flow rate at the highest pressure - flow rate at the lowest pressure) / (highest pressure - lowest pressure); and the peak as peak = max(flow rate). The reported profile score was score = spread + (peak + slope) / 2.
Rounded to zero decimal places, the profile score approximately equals 236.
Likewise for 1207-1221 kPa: 211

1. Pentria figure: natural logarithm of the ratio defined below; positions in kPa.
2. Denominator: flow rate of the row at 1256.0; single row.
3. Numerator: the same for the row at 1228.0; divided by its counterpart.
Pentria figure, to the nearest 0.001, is 0.050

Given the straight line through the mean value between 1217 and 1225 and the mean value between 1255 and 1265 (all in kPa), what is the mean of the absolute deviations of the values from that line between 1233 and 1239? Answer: 11.4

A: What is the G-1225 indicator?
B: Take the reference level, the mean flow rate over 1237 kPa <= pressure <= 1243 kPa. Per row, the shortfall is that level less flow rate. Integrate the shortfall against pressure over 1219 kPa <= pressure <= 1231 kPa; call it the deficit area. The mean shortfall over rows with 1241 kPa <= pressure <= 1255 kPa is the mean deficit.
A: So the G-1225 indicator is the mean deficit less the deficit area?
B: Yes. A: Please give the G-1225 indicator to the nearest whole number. -78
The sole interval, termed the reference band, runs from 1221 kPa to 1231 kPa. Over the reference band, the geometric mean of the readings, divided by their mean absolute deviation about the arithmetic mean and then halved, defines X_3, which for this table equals 34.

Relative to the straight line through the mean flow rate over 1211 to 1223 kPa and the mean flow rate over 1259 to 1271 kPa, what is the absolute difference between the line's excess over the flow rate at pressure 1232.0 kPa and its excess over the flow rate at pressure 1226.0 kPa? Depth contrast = 5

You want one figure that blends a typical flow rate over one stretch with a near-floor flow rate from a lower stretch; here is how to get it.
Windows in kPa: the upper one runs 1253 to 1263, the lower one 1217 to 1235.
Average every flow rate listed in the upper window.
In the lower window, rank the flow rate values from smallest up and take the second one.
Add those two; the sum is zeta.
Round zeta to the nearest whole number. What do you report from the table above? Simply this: 707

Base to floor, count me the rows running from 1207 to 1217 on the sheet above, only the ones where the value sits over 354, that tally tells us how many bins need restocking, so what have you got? 2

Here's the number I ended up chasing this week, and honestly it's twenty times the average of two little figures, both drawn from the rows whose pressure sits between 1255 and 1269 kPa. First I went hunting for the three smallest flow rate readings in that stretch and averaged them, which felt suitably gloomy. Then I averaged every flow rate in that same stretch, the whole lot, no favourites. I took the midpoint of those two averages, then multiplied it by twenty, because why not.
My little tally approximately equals 7007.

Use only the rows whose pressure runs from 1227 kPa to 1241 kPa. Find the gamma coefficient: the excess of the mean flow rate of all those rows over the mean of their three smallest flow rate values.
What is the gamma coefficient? 11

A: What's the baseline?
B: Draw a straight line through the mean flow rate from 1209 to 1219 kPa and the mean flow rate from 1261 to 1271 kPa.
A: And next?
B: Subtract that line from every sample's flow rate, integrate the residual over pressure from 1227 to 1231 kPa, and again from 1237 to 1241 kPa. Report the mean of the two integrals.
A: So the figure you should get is 45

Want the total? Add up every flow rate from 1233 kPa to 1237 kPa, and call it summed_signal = 688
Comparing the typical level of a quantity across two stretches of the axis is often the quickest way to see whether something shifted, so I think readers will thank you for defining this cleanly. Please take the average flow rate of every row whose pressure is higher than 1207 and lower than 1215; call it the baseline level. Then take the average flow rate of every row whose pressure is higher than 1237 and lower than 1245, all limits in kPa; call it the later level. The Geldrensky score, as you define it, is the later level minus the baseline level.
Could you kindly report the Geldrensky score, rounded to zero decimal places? 21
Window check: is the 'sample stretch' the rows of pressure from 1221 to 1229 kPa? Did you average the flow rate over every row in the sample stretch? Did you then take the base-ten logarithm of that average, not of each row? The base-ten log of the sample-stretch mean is 2.56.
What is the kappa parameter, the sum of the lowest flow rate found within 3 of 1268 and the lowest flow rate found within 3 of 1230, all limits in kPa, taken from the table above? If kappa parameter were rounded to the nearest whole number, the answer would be 703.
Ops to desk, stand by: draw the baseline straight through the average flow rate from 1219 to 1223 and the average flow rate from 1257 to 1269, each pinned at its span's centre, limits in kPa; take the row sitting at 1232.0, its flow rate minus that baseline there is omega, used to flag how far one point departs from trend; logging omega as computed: 11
